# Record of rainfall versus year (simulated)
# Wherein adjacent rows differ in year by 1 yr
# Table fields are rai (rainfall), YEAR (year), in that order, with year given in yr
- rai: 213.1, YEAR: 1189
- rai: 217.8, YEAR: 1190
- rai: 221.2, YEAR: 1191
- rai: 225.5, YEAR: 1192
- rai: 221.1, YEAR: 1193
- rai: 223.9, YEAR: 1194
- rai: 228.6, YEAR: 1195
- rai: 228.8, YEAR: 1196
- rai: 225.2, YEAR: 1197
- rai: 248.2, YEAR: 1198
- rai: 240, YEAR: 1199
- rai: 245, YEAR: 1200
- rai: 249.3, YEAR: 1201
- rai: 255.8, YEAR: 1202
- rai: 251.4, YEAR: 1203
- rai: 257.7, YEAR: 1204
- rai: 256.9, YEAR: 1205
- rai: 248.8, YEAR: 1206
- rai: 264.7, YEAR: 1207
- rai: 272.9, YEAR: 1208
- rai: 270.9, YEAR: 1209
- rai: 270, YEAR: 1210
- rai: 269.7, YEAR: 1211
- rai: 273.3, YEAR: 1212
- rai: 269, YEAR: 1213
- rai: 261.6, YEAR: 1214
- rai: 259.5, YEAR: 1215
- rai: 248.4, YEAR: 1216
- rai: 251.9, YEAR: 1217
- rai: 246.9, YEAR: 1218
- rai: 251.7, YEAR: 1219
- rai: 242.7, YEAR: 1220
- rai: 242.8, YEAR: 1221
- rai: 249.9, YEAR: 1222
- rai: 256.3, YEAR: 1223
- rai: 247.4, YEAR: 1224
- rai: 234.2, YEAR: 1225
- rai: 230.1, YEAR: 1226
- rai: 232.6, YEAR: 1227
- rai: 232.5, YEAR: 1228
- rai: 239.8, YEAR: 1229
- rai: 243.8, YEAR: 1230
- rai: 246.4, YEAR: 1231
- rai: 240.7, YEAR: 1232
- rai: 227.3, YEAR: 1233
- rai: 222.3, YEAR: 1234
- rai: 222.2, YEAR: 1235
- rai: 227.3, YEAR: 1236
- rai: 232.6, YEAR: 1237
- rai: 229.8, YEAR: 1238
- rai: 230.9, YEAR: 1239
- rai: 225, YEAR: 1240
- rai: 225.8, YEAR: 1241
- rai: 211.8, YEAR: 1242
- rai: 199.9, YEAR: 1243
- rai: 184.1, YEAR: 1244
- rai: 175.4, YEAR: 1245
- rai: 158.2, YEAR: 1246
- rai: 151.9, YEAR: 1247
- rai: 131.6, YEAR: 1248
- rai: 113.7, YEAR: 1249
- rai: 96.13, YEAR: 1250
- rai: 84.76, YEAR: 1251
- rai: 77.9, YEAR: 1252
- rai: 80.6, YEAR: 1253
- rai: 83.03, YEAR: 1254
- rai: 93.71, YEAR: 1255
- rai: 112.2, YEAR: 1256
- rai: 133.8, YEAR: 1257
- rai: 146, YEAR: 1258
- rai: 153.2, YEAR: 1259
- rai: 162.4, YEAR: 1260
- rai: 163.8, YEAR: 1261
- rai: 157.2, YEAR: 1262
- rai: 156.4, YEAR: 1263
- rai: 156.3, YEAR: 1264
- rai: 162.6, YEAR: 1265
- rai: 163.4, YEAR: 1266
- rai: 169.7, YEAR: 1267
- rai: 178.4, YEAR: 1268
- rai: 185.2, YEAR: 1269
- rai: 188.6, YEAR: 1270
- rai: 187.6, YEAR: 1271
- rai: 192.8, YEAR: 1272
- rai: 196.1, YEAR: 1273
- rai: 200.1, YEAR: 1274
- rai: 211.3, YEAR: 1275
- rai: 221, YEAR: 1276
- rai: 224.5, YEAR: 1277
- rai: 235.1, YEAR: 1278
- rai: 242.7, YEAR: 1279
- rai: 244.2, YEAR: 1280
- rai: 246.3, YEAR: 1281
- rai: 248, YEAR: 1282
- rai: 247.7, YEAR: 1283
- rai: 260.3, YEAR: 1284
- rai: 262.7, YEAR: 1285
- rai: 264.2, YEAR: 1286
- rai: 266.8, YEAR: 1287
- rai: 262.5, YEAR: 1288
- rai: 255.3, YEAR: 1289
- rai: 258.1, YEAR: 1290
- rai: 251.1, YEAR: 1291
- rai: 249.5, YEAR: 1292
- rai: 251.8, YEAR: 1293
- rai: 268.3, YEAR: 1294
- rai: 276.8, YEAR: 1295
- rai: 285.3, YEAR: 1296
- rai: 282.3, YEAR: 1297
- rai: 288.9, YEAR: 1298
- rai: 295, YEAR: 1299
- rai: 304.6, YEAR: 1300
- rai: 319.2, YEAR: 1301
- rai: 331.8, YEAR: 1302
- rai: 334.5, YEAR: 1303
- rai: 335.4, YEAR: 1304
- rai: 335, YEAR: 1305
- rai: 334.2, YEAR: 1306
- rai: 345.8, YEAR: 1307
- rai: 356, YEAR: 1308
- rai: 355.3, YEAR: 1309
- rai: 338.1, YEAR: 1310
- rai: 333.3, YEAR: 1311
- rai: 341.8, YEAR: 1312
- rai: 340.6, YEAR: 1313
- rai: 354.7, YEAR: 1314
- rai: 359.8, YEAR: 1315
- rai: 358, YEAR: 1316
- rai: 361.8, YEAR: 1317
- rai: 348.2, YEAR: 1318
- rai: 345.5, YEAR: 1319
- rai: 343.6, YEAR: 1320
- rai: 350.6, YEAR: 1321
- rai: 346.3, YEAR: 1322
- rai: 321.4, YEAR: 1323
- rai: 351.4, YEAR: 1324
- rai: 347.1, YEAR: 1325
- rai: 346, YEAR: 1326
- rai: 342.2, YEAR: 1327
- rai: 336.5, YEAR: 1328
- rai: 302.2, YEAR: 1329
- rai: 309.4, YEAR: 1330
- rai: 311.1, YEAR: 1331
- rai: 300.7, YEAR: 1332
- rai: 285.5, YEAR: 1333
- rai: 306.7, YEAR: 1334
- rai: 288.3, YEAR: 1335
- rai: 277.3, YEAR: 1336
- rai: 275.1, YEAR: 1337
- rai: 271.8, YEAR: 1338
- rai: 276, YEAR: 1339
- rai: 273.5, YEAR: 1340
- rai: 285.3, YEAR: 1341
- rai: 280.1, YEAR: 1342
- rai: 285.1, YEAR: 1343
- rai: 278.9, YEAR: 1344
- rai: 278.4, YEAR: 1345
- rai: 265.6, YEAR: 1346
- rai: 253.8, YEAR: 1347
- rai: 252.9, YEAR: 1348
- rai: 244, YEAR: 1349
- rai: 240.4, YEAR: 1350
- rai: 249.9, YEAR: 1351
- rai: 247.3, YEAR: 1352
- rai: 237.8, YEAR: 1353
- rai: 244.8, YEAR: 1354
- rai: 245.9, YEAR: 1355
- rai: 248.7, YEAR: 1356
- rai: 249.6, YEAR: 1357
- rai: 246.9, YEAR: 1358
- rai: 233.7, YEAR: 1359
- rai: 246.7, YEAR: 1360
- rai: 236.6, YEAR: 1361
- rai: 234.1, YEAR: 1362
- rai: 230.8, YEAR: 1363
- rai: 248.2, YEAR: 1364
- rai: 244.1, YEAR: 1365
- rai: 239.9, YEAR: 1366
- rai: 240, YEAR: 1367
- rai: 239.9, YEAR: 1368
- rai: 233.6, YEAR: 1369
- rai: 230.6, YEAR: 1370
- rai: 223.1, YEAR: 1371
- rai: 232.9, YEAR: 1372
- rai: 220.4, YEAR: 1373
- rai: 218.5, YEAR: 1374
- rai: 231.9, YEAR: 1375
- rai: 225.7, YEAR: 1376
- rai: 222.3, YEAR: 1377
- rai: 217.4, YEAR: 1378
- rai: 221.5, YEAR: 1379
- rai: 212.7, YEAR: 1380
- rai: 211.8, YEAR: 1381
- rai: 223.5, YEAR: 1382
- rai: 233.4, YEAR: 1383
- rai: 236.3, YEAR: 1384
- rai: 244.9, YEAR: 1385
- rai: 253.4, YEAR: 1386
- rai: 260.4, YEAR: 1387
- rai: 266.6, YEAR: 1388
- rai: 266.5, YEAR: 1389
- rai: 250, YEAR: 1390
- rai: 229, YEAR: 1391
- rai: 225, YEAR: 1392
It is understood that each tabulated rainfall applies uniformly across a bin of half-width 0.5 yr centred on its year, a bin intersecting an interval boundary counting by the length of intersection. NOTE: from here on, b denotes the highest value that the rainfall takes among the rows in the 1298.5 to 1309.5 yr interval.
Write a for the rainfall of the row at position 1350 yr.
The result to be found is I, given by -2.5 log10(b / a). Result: -0.4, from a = 240.4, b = 356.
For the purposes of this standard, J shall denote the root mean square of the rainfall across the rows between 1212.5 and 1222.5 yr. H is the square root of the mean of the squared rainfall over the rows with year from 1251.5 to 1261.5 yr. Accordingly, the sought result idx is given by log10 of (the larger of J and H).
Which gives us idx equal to 2.40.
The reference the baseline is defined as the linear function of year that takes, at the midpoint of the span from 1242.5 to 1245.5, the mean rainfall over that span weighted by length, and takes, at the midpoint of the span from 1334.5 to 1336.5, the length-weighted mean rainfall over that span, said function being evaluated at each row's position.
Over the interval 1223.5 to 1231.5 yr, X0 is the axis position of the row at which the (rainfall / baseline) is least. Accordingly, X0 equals 1228 yr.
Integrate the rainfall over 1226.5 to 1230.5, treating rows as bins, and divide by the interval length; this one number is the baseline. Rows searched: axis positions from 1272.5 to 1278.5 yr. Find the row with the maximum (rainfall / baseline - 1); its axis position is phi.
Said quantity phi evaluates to 1278 yr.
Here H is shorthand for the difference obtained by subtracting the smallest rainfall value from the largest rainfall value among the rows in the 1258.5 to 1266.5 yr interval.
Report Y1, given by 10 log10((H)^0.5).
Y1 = 5.1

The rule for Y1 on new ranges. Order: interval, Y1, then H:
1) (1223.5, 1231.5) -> 6.2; 17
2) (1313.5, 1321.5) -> 6.3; 18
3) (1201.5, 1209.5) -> 6.9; 24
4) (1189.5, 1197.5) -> 5.2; 11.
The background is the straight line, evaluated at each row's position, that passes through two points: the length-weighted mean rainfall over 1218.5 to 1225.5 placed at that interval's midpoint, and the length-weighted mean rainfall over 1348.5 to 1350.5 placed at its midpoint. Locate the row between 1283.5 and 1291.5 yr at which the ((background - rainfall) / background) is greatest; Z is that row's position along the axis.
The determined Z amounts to 1291 yr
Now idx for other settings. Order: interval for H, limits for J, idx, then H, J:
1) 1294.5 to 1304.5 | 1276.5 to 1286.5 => 2.49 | 306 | 248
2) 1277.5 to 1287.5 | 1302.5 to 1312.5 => 2.53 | 252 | 341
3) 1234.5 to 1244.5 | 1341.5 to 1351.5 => 2.42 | 219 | 263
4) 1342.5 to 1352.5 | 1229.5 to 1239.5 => 2.42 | 260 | 232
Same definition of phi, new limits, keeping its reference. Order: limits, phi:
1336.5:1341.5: 1341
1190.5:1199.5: 1198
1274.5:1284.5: 1284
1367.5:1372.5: 1368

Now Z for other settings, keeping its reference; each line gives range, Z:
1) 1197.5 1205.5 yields 1199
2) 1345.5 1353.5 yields 1353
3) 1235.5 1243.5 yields 1243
